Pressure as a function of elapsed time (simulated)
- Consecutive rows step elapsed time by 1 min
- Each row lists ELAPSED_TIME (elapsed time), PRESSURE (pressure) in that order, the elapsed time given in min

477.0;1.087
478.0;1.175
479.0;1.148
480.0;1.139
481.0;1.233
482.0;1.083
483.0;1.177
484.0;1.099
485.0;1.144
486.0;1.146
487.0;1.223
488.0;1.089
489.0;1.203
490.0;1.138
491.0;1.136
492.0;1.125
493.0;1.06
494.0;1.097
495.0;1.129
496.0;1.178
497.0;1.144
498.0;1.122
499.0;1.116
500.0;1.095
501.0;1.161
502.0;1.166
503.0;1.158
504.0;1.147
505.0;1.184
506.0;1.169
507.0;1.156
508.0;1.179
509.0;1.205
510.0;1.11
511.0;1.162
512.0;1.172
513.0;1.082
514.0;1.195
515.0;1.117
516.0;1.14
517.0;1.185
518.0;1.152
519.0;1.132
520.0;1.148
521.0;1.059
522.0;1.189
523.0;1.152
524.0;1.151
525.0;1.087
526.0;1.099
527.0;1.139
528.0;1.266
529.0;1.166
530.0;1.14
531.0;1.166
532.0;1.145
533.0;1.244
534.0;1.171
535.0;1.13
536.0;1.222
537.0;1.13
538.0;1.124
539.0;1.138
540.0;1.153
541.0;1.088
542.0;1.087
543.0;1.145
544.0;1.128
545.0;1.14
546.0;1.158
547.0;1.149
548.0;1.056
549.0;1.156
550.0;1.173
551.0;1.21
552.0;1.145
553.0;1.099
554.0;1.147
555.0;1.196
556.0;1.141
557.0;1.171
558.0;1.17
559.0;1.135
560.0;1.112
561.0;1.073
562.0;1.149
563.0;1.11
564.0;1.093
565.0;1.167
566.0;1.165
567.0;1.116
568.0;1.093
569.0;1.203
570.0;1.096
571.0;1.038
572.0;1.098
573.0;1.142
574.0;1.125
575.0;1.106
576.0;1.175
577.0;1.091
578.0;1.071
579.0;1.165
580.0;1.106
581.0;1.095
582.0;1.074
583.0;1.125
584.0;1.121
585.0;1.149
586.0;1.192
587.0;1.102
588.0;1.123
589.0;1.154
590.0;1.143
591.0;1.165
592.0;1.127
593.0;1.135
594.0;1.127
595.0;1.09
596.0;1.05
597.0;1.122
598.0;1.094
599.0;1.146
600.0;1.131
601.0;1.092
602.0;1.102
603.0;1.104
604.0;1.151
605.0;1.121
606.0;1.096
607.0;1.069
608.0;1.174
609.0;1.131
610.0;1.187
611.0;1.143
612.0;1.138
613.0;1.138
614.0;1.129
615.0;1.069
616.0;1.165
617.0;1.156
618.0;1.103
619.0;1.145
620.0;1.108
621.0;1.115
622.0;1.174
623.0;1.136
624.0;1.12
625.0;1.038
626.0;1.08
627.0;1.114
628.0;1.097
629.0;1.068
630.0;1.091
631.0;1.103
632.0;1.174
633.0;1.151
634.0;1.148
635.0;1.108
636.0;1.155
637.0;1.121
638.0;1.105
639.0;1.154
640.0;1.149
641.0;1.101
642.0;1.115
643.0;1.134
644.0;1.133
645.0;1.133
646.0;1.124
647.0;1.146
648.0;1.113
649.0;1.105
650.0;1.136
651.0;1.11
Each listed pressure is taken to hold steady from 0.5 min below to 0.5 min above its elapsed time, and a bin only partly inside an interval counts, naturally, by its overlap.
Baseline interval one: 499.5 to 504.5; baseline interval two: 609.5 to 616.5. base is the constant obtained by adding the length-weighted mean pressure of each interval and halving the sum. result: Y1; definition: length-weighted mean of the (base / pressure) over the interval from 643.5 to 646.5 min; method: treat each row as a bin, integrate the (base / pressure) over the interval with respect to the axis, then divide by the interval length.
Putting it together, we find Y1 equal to 1.01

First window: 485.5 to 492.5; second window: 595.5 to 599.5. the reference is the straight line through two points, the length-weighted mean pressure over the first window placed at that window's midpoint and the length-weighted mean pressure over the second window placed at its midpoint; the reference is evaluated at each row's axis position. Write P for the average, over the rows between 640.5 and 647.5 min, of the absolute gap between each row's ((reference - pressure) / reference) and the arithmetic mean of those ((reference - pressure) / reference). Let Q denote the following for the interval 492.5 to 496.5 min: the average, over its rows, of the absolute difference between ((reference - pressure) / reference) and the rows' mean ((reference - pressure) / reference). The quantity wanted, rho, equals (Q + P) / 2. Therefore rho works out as 0.022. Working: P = 0.011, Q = 0.033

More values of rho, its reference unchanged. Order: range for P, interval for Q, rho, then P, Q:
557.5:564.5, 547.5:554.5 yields 0.028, 0.023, 0.032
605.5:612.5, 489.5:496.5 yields 0.025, 0.028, 0.022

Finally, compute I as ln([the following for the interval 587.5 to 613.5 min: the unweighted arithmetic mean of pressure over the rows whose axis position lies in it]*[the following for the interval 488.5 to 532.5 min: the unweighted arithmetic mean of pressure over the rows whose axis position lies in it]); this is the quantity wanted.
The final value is 0.254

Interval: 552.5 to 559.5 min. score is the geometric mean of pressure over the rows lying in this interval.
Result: 1.15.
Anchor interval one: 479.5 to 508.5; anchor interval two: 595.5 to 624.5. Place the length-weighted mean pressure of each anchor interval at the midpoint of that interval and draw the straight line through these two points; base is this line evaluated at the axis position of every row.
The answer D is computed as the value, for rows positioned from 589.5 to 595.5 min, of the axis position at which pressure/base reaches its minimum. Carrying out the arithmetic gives 595.0 min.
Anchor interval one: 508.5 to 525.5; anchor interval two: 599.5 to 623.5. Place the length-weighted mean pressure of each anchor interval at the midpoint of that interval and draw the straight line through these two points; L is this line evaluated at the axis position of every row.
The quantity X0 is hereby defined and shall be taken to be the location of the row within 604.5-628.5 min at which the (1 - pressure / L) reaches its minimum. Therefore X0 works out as 610.0 min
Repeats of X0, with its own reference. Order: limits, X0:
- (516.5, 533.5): 528.0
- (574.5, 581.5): 576.0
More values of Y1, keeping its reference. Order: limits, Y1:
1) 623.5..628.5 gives 1.05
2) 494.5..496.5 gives 0.99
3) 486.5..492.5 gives 0.99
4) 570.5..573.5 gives 1.05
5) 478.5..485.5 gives 1.00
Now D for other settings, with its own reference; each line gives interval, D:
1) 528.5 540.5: 538.0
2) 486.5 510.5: 493.0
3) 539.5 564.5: 548.0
